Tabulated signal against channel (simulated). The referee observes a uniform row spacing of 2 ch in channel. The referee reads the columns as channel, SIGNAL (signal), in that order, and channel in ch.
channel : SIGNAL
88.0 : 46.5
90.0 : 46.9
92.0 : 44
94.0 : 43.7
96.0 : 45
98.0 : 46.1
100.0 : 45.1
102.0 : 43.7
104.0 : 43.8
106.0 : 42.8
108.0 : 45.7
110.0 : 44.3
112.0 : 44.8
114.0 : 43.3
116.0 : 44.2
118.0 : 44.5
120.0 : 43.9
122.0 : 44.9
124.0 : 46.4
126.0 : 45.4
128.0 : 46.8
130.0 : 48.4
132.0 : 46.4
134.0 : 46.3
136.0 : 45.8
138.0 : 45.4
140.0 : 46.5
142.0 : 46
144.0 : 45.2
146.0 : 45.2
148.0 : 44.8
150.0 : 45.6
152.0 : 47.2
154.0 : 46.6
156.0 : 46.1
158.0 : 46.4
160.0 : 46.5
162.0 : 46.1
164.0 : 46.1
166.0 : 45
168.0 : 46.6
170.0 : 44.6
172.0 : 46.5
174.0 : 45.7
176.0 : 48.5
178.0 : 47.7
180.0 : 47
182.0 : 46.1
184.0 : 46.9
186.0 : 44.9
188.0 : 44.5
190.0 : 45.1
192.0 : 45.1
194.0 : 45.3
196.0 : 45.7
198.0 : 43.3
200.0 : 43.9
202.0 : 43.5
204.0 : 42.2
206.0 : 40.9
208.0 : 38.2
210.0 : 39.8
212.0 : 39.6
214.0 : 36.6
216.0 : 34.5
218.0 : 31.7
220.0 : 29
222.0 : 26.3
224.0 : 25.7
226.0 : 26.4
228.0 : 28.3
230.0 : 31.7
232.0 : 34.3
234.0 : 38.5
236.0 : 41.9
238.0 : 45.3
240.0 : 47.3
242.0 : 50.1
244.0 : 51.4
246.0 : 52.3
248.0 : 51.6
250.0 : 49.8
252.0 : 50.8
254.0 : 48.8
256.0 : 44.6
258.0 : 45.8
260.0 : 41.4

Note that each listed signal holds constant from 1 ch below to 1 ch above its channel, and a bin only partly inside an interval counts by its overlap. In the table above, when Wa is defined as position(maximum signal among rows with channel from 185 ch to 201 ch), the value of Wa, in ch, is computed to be 196.0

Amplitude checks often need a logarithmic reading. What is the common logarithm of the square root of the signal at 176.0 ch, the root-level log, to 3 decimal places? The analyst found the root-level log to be 0.843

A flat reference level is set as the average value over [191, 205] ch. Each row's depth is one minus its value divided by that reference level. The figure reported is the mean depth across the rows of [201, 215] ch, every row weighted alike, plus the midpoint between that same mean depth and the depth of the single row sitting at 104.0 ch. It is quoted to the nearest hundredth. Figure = 0.14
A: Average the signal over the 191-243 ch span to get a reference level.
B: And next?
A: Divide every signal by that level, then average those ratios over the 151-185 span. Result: 1.214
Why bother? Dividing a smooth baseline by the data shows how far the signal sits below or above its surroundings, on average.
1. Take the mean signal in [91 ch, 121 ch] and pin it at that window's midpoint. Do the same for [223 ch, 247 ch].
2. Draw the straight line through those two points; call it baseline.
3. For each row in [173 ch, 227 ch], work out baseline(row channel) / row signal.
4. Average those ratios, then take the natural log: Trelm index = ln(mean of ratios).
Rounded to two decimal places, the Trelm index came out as 0.04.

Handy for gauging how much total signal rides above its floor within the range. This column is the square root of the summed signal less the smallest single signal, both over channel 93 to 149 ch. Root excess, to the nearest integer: 35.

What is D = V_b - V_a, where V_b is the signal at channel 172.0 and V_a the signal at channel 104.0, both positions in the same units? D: 2.7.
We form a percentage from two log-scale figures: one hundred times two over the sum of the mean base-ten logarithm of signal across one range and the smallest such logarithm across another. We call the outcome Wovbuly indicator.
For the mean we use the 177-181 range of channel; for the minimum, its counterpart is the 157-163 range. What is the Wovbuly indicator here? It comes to 59.9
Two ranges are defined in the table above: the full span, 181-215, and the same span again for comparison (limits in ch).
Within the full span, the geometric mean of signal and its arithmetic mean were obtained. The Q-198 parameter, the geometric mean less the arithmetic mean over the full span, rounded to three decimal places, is -0.102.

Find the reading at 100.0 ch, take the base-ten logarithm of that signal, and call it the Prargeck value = 1.65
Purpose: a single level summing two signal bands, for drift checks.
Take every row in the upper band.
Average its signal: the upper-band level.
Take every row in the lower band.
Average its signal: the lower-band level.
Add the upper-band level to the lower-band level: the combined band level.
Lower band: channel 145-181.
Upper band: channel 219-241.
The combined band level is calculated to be 80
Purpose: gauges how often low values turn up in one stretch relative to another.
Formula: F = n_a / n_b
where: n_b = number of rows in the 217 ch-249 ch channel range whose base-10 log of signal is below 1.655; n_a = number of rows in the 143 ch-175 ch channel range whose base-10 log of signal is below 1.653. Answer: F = 0.2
